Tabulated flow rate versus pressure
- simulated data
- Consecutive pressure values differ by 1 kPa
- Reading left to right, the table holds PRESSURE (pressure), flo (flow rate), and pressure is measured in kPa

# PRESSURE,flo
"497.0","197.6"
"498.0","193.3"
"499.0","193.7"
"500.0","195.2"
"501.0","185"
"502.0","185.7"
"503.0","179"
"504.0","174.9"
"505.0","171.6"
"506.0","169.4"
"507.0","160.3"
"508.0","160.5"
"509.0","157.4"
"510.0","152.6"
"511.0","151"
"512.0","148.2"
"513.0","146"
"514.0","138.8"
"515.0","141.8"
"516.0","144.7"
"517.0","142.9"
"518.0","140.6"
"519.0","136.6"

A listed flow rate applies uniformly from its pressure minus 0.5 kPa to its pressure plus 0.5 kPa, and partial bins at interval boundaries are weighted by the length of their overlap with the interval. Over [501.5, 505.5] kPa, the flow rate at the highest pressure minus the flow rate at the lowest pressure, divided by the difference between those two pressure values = -4.7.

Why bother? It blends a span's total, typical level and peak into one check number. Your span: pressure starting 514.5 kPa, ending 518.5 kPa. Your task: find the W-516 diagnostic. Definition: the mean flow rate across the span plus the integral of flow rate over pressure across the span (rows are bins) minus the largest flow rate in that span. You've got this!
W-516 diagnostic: 568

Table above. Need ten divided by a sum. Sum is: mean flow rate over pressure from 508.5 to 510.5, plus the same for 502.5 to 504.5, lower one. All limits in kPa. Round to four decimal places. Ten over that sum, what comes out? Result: 0.0301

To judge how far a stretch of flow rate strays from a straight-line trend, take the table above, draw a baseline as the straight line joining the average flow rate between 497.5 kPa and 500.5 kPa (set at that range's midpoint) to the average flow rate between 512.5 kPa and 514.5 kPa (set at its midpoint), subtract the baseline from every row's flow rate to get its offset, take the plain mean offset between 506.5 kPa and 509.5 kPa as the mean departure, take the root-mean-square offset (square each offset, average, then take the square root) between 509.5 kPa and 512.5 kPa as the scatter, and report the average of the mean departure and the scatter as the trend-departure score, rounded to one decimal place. -0.6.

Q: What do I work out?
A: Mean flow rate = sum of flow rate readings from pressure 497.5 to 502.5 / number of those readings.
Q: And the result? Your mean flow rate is 191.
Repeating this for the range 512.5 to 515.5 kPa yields 142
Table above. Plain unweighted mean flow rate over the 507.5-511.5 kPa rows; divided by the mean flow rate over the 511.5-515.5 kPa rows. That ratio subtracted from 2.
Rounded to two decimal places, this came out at 0.92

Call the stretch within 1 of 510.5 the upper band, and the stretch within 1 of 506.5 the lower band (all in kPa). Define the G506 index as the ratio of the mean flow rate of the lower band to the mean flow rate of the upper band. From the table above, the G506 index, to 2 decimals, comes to 1.09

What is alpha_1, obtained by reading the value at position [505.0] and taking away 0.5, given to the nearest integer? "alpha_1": 171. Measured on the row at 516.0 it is 144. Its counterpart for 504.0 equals 174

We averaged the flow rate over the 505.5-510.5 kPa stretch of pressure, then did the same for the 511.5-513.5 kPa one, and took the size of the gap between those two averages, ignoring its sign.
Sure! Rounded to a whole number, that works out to 13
